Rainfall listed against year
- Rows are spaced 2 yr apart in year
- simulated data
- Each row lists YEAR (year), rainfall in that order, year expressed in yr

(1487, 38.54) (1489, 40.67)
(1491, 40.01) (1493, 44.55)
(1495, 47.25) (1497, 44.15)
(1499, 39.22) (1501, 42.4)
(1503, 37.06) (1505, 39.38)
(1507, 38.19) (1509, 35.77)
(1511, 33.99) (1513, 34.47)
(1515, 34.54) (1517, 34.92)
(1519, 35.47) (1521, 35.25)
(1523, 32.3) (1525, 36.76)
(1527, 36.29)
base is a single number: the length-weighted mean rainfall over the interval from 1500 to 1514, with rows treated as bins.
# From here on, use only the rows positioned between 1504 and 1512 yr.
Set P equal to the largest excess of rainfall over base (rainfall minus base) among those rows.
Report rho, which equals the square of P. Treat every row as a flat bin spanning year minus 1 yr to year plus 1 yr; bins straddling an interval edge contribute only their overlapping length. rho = 4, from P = 2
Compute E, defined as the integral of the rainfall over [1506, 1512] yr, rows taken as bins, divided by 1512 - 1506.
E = 36.0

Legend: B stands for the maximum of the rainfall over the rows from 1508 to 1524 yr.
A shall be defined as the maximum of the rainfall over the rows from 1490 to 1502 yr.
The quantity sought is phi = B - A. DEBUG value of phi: -11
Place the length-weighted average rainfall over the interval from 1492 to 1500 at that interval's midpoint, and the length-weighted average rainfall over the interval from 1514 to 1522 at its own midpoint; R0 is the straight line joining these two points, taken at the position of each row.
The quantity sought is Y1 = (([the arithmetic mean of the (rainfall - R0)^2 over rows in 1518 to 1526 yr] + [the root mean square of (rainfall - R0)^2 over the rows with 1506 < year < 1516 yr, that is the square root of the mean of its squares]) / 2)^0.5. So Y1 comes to 2.65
